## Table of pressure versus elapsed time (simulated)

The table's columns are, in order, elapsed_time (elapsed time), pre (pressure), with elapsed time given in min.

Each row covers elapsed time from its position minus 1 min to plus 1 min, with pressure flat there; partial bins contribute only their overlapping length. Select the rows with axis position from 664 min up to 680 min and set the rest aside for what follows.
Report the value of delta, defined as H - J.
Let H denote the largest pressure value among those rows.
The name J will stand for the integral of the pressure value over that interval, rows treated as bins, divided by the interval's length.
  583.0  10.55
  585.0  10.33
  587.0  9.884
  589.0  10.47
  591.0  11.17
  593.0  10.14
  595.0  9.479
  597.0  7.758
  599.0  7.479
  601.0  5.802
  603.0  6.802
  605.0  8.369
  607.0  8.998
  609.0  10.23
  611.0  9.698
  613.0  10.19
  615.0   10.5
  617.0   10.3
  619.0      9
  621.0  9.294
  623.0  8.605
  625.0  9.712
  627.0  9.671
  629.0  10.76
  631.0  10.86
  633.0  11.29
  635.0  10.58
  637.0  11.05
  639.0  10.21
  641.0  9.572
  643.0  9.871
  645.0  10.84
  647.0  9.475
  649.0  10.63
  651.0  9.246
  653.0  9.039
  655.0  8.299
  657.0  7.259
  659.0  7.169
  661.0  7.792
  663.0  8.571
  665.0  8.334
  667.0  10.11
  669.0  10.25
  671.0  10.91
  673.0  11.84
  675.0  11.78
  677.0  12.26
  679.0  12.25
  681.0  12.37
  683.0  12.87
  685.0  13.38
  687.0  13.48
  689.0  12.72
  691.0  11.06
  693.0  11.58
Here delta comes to 1.3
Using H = 12.26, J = 11.0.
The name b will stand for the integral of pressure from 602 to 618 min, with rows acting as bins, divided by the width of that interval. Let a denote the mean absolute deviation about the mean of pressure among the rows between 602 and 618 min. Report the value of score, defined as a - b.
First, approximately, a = 1.00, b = 9.4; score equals -8.4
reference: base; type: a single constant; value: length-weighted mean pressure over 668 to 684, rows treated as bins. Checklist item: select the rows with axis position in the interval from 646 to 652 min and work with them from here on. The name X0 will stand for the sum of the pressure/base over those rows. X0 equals 2.5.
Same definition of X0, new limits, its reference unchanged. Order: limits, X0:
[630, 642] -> 5.4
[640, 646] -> 2.6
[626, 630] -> 1.7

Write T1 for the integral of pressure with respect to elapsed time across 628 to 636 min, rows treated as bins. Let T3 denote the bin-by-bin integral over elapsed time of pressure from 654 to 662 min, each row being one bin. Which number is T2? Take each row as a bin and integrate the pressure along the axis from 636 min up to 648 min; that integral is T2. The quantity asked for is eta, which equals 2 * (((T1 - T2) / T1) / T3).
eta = -0.013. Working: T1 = 87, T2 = 122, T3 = 61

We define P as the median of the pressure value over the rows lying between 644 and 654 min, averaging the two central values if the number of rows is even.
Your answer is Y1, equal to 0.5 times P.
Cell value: 4.7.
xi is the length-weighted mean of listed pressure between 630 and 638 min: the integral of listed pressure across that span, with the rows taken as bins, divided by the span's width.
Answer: 10.9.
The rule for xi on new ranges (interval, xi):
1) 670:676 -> 11.5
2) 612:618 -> 10.3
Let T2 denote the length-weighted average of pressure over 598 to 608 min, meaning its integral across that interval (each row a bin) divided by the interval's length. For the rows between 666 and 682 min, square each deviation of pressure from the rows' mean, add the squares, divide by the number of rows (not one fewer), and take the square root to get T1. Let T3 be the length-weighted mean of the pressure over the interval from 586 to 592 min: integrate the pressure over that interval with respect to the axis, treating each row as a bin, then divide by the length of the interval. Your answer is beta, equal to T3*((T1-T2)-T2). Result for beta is -148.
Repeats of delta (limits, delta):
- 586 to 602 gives 2.1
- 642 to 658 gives 1.5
